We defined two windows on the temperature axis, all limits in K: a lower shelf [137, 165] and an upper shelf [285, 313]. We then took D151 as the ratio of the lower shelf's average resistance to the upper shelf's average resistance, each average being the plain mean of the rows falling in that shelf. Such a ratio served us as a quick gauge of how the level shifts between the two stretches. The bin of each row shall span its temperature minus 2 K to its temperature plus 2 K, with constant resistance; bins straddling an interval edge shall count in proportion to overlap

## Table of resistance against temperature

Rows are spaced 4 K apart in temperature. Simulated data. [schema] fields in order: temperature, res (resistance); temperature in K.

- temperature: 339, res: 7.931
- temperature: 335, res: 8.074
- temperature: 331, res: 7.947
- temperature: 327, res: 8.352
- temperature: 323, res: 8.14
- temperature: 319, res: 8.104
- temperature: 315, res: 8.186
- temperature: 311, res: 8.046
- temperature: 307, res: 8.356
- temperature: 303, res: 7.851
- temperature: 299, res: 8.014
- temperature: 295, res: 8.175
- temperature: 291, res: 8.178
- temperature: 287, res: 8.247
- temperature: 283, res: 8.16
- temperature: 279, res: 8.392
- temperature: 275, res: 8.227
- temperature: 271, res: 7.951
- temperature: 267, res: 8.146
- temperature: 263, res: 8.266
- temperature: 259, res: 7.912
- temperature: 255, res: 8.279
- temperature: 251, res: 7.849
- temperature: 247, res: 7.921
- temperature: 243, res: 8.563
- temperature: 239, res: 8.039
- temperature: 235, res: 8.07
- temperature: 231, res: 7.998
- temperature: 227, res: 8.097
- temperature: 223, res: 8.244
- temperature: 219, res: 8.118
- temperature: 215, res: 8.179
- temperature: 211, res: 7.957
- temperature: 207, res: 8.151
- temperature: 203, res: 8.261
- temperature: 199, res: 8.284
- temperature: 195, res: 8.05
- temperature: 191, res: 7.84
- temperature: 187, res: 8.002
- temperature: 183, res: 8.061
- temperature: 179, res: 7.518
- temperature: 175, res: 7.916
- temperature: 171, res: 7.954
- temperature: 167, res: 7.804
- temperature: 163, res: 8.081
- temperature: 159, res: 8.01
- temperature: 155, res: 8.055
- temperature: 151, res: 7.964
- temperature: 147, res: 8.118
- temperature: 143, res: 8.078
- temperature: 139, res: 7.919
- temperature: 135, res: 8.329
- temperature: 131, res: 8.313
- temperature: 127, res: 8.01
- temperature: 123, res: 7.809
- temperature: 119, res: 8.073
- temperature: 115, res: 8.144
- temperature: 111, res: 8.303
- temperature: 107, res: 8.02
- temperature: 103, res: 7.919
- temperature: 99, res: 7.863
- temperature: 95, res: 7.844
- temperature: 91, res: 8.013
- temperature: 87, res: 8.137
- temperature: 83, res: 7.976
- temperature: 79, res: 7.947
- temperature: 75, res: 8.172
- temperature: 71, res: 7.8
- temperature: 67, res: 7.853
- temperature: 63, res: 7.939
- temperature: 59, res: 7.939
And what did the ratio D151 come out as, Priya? 0.99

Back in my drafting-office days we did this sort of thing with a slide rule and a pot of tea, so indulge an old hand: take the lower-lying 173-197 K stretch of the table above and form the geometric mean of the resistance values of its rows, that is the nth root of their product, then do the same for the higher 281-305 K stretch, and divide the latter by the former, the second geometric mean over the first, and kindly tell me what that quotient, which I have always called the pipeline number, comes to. 1.03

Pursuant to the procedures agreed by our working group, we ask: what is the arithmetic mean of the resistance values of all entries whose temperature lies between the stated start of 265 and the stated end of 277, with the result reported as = 8.11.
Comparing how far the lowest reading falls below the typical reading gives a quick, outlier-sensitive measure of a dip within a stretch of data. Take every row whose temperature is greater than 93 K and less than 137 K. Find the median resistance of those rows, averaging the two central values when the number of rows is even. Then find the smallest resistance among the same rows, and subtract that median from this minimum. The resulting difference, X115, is -0.21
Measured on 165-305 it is -0.55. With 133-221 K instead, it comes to -0.53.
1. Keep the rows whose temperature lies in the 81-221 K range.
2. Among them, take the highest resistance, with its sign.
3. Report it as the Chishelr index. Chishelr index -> 8.329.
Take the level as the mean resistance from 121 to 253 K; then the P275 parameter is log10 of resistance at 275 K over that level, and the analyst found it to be 0.010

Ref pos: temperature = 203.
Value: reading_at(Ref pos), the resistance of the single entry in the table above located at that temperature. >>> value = 8.261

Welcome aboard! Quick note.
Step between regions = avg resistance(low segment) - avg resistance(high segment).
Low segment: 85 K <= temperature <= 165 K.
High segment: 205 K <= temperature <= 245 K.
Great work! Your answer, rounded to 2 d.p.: -0.09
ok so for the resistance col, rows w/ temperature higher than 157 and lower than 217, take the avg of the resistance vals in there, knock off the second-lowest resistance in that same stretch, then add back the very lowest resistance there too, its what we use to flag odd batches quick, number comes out 7.72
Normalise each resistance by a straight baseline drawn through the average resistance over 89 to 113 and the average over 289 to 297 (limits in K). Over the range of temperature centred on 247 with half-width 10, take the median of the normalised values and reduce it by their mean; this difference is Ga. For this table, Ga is -0.010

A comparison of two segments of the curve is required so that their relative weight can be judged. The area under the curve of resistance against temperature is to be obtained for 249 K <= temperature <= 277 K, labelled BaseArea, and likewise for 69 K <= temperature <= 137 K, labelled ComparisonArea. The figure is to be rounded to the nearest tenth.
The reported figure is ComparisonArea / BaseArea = 2.4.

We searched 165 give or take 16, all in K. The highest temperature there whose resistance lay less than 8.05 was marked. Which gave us 179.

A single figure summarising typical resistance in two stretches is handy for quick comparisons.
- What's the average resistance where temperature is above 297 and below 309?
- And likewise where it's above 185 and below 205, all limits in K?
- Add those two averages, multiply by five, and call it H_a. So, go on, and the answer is 80.8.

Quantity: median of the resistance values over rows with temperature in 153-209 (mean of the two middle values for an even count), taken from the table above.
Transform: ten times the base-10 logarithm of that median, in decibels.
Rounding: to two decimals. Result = 9.05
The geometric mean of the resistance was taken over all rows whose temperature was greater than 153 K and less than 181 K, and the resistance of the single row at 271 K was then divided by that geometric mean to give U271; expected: 1.01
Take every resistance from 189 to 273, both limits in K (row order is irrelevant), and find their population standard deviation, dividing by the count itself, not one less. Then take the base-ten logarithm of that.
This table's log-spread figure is -0.76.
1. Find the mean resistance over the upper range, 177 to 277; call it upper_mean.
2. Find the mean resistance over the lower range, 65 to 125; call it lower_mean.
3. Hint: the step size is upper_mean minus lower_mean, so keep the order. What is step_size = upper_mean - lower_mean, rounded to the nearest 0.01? 0.09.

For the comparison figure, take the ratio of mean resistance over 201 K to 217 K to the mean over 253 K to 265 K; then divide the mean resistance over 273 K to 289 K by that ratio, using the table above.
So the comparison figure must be 8.27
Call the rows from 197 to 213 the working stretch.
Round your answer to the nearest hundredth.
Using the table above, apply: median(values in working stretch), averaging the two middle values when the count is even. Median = 8.21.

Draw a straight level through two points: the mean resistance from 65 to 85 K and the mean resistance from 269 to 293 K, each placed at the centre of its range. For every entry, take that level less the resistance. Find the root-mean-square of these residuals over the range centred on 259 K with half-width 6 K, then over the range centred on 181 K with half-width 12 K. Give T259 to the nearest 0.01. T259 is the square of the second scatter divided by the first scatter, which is 0.40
